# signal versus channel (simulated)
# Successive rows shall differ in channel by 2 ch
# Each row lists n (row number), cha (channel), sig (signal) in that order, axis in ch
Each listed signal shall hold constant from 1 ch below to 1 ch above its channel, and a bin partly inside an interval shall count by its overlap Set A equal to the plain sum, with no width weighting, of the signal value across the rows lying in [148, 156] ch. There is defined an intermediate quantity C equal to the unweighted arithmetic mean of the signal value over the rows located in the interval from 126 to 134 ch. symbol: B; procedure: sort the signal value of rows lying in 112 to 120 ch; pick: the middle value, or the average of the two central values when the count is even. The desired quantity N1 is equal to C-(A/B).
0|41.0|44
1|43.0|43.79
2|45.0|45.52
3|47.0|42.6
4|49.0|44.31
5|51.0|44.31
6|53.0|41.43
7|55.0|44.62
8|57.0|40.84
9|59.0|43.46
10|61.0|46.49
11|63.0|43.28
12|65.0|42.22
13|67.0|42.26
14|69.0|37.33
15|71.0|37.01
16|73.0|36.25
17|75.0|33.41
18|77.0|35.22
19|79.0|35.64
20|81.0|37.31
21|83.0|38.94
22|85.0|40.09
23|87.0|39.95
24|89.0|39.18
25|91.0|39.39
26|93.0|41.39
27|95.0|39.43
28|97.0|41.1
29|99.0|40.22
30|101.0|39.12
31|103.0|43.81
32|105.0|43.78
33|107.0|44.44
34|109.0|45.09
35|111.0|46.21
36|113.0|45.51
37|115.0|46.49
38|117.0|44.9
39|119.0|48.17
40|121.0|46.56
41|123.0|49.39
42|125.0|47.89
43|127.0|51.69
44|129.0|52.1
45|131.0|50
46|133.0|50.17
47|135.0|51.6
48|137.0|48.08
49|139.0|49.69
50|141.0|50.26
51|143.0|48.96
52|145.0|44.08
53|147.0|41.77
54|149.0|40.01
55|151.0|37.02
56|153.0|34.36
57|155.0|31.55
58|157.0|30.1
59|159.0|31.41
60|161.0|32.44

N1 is 47.9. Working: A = 143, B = 46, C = 51.0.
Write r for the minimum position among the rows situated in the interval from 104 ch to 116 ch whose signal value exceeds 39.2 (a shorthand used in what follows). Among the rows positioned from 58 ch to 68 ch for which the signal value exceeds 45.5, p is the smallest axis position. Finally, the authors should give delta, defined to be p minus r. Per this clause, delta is -44 ch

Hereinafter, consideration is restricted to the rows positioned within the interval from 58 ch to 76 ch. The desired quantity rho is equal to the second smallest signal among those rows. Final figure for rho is 36.25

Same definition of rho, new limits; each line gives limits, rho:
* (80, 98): 38.94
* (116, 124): 46.56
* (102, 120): 43.81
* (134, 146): 48.08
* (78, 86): 37.31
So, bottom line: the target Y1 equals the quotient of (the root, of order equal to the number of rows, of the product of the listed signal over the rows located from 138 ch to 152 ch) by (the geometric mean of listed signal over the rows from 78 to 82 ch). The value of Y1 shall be 1.21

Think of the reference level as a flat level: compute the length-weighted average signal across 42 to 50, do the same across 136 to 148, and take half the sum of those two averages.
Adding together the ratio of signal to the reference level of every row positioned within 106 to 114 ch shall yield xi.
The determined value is 4.0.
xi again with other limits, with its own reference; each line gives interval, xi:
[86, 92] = 2.6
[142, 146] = 2.0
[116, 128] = 6.3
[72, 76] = 1.5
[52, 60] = 3.7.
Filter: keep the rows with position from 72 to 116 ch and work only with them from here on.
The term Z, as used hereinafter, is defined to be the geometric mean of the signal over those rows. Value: 40.4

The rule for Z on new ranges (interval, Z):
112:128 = 47.5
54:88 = 39.5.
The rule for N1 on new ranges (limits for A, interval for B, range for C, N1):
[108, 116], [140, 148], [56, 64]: 39.6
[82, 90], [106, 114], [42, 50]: 40.6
